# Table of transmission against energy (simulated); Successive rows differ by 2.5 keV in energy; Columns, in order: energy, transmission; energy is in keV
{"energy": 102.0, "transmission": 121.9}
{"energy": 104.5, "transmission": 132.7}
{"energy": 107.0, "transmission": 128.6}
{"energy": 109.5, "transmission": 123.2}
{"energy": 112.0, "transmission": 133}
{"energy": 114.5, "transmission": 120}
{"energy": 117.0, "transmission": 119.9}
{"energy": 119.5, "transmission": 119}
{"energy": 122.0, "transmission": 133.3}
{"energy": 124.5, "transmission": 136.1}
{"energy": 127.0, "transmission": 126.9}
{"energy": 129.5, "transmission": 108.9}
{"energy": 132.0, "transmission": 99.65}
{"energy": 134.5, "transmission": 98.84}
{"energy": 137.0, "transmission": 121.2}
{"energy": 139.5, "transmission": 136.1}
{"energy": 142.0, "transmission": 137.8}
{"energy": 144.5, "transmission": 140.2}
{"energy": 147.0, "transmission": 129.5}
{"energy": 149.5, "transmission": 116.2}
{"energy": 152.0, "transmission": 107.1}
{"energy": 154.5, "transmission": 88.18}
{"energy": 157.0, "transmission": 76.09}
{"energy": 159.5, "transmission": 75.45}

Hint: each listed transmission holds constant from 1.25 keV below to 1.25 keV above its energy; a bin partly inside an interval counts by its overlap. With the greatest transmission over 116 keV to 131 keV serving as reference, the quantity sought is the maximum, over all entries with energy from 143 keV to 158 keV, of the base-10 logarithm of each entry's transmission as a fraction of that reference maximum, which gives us 0.013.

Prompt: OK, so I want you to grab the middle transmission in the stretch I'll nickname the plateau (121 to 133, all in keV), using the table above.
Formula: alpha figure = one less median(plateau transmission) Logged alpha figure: -126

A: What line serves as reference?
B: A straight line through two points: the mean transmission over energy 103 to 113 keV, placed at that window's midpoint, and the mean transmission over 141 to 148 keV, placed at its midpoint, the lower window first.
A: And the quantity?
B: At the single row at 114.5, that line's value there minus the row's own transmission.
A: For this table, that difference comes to 10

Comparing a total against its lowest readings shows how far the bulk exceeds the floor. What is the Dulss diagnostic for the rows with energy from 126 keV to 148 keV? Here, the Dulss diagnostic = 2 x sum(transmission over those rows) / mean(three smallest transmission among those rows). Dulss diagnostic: 21.5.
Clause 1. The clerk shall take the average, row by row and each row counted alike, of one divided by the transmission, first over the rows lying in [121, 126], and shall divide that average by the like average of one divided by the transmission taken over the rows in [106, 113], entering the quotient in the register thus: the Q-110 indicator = 0.95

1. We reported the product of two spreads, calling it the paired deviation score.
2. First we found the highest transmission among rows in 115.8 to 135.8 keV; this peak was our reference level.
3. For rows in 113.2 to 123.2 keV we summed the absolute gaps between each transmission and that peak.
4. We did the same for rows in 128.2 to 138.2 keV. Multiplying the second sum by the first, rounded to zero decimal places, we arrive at 6045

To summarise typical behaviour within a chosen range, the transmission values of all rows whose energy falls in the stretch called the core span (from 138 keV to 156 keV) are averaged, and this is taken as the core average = 122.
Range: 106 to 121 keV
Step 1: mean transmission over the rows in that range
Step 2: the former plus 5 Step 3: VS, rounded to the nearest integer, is 129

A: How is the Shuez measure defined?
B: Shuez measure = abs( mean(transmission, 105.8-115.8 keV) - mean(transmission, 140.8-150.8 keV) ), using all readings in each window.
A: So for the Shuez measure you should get 5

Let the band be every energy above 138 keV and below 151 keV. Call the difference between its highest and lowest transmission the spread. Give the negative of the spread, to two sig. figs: -24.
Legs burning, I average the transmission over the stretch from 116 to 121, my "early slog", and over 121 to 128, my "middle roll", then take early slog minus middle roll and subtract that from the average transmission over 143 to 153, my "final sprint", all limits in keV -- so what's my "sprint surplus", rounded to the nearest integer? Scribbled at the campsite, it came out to 136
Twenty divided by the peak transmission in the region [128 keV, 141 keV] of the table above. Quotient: 0.147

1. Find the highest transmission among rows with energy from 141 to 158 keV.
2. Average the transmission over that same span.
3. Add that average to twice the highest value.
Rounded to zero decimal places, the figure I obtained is 394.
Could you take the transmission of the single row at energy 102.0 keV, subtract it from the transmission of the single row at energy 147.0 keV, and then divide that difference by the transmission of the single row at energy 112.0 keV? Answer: 0.1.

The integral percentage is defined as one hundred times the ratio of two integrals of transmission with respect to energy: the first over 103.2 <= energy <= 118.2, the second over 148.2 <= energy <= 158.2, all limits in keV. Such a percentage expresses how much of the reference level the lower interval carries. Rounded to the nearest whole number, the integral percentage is 195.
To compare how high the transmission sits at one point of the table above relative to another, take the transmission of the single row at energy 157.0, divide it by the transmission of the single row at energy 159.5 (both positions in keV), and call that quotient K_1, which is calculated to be 1.0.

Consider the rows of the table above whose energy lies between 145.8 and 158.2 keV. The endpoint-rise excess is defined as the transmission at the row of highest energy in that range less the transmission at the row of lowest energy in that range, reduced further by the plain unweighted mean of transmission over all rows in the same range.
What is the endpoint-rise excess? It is -157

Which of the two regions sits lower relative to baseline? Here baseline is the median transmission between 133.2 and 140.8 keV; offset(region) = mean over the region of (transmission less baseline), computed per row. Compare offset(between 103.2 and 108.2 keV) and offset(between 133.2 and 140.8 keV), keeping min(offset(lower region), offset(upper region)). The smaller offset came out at -2.5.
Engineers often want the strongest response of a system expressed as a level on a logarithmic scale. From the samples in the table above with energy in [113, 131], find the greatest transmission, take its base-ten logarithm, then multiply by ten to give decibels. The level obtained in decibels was 21.3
